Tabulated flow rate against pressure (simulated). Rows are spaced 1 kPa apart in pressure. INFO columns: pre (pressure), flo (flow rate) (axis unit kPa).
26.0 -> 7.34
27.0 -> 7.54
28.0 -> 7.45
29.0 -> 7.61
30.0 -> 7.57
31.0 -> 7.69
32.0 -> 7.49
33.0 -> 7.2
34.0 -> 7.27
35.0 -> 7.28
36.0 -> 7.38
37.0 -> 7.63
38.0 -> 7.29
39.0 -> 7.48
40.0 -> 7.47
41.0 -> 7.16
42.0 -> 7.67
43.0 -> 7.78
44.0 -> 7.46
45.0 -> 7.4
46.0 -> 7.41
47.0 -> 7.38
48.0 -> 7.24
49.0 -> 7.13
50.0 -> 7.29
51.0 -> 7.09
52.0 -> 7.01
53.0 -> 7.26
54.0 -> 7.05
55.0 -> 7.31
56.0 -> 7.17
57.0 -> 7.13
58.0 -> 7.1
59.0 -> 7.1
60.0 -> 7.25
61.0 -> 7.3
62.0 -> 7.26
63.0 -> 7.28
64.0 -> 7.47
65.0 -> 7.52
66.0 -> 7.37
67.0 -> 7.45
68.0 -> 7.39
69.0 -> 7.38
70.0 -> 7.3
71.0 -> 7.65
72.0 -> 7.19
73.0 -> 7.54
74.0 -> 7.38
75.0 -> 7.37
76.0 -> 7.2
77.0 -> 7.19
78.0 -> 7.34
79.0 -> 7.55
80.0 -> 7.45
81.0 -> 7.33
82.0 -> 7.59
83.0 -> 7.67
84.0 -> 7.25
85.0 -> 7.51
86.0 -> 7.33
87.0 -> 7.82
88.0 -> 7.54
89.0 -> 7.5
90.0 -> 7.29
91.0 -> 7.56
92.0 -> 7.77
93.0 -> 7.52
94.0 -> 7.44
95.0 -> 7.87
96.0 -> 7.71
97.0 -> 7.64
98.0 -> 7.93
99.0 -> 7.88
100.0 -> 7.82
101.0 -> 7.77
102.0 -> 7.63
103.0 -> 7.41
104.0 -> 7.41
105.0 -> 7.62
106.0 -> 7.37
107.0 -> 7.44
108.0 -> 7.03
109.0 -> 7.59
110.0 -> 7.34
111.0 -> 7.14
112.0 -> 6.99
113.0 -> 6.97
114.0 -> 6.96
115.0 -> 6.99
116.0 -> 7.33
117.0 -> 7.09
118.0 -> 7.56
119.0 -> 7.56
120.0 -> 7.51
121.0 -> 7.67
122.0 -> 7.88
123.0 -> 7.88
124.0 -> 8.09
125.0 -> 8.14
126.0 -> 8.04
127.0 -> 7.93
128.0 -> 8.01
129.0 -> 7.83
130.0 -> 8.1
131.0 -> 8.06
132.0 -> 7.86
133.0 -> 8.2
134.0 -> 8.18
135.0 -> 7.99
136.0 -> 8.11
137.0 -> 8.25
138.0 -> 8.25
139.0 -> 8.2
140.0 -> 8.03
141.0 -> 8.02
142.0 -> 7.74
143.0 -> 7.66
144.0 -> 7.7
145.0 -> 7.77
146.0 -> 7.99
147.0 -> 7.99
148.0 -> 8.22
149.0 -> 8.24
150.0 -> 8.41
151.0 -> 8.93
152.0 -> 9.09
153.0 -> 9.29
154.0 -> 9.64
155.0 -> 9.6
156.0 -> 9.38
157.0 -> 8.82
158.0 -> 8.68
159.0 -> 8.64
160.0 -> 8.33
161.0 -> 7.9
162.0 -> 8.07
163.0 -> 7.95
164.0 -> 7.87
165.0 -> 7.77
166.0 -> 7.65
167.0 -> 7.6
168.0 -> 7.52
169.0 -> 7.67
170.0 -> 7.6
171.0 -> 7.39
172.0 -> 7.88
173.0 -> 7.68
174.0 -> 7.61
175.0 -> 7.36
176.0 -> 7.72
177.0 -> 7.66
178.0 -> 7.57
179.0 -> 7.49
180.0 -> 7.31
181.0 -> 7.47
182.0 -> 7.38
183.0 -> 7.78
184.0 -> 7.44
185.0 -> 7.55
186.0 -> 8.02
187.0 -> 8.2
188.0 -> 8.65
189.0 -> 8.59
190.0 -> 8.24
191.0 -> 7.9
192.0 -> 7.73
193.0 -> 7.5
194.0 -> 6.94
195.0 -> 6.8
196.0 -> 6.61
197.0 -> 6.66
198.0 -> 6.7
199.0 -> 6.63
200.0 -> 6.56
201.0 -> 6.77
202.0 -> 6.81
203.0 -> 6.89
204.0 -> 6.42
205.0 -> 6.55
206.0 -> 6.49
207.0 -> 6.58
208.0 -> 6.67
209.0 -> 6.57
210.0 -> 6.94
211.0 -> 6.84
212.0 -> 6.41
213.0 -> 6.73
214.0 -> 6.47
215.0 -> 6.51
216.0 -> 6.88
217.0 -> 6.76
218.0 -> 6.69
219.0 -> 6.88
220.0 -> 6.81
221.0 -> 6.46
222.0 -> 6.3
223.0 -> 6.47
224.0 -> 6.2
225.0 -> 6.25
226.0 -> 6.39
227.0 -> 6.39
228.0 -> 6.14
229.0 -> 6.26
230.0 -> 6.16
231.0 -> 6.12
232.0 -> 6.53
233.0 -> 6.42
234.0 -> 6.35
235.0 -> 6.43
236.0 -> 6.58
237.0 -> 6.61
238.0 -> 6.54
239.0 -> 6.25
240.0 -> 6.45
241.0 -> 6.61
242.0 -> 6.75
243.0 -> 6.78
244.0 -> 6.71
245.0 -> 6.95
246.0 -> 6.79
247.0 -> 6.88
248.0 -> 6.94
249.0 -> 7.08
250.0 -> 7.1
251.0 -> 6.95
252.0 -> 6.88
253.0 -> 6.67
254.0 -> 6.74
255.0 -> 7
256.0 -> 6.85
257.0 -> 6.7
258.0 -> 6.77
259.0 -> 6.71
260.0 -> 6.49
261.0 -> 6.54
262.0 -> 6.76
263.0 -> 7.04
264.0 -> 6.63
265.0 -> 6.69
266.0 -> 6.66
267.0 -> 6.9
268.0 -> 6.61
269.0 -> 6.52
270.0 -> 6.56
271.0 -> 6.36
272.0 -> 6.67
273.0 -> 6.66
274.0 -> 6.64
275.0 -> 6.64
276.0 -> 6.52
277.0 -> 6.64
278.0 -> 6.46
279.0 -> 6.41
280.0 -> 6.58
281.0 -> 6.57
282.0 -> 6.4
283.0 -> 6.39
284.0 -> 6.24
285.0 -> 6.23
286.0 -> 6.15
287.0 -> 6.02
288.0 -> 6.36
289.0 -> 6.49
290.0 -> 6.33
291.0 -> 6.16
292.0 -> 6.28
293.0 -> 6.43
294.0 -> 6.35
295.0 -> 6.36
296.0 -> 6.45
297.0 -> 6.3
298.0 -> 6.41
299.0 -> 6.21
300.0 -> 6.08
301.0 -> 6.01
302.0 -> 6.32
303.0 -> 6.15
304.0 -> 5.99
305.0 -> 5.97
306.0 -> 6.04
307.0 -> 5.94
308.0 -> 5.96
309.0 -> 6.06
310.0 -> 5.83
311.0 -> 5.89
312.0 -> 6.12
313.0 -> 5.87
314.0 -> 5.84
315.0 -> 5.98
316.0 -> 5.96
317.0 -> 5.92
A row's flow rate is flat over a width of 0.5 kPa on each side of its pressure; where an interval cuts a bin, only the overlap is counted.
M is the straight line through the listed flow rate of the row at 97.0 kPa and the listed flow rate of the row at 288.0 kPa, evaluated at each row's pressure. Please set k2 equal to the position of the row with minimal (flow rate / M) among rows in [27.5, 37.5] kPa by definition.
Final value 33.0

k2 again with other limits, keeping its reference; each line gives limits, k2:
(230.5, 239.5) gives 231.0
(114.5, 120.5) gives 115.0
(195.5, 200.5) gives 200.0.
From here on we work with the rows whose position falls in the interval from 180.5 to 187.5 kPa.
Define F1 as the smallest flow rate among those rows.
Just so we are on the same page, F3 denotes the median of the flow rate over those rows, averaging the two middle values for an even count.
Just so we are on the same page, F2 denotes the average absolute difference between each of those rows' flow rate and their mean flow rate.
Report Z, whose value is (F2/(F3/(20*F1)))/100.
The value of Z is 0.052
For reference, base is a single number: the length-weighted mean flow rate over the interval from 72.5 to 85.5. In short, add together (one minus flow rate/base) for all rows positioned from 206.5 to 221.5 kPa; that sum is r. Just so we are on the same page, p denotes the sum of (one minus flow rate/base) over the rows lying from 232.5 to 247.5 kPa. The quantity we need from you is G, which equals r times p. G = 2.4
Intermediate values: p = 1.6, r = 1.5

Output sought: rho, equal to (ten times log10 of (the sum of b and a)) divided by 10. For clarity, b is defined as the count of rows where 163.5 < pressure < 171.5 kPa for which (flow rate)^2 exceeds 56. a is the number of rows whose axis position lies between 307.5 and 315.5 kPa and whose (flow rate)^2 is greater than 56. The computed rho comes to 0.85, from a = 0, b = 7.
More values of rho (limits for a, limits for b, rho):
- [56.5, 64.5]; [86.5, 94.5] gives 0.78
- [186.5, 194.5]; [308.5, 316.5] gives 0.85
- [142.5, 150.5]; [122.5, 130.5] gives 1.20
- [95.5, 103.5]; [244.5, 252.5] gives 0.85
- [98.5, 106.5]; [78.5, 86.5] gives 0.95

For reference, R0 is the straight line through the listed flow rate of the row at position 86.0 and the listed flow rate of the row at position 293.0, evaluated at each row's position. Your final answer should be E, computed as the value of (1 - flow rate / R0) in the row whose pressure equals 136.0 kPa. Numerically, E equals -0.140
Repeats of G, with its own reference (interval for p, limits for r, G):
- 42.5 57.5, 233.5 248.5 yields 0.4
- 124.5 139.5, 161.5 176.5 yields 0.8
